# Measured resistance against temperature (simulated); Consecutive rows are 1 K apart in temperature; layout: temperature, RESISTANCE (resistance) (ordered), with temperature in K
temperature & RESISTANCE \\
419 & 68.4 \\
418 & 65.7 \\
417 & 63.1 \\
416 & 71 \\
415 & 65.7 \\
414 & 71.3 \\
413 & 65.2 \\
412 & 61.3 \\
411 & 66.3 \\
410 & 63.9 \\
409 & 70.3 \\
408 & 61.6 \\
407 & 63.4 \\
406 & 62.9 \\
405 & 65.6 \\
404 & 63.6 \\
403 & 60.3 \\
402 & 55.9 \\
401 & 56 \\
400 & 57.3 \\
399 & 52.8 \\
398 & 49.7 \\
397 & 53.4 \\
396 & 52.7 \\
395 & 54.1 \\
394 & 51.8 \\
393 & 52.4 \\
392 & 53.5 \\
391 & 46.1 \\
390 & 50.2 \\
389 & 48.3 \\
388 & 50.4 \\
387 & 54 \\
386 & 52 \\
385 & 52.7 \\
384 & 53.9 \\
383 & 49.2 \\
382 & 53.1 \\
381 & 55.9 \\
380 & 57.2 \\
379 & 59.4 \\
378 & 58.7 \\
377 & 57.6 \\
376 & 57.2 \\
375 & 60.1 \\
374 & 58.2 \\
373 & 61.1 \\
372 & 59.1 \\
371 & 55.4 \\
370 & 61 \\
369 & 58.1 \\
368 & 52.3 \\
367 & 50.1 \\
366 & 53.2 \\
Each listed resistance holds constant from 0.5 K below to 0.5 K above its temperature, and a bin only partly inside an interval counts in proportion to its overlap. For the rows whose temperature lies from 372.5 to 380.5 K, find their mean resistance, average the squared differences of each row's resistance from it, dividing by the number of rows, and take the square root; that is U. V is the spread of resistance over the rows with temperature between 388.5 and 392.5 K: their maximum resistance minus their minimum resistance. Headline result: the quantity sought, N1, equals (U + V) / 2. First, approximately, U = 1.3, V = 7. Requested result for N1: 4.4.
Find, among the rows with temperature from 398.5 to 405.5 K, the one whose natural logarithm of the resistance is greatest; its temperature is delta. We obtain 405 K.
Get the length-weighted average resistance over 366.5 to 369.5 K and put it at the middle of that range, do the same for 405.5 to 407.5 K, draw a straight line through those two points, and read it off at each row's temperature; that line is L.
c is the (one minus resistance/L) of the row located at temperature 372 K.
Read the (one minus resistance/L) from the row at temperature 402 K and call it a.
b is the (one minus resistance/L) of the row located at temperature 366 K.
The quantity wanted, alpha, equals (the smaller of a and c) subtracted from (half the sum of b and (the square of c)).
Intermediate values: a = 0.10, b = -0.004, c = -0.08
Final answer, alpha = 0.09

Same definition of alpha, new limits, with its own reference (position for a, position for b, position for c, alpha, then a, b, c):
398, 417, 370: 0.16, 0.19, 0.041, -0.13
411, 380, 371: 0.03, -0.03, -0.012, -0.02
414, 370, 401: 0.04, -0.10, -0.130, 0.09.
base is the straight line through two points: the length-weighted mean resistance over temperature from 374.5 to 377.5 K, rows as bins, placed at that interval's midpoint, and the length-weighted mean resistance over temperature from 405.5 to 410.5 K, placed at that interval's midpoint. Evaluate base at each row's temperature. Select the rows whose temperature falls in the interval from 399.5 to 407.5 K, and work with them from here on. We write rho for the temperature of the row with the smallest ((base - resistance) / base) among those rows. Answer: 405 K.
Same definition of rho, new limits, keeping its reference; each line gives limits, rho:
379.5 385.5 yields 380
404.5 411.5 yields 409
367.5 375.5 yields 370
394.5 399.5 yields 395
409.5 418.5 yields 414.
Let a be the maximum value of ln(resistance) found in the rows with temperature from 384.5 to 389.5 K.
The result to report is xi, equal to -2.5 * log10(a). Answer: -1.50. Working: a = 3.99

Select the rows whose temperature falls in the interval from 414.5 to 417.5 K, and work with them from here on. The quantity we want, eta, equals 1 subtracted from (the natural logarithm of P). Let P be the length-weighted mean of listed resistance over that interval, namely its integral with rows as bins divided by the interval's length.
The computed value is 3.20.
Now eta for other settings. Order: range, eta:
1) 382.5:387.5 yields 2.96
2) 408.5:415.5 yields 3.19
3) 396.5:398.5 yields 2.94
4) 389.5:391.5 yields 2.87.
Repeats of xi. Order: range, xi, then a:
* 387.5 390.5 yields -1.48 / 3.92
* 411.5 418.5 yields -1.58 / 4.27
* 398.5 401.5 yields -1.52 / 4.05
